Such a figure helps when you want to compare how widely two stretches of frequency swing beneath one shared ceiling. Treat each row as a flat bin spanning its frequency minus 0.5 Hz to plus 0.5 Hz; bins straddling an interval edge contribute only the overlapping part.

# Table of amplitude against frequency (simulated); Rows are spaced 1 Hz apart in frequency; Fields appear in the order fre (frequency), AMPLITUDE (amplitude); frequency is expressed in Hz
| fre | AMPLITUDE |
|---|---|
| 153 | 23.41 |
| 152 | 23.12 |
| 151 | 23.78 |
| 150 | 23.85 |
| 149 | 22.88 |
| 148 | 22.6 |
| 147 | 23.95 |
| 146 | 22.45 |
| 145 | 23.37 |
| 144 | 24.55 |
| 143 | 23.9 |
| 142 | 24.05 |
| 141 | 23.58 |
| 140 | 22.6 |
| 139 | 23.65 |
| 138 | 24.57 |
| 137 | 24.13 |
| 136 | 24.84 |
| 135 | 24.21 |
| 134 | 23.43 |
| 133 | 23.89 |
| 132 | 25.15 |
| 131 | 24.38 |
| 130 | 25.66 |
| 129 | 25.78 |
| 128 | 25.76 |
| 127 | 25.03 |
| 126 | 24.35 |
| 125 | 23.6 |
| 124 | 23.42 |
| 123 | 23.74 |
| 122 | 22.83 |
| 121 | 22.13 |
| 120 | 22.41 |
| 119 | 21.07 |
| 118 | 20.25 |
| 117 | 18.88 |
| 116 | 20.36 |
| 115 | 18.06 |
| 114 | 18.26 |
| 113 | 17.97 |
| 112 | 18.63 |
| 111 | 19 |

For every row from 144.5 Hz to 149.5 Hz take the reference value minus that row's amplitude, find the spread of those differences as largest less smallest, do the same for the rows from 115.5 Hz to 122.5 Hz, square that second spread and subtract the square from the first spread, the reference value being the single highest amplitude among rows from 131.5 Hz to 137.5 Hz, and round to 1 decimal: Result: -14.1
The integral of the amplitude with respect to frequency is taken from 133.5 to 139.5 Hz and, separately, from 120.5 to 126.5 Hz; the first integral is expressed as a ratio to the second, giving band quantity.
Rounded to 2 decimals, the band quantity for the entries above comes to 1.03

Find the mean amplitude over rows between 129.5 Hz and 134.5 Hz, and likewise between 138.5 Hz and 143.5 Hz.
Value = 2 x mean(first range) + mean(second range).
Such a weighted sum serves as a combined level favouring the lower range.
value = 73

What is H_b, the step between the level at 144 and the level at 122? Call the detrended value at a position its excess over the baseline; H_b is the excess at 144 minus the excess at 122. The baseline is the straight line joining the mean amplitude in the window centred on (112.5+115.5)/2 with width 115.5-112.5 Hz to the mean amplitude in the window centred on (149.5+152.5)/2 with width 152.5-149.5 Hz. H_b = -1.5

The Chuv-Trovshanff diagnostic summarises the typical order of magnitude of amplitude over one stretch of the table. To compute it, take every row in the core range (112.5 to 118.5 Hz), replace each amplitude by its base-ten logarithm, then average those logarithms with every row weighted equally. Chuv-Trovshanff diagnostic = 1.28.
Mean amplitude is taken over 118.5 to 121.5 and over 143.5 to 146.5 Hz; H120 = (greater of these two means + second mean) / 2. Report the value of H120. 23.5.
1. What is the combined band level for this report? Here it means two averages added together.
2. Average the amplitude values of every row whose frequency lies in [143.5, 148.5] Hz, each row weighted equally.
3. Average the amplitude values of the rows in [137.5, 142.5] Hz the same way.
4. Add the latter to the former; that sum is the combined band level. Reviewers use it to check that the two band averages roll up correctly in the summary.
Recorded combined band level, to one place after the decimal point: 47.1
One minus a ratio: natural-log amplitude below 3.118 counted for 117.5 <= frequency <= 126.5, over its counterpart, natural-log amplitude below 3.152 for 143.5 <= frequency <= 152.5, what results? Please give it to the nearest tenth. 0.2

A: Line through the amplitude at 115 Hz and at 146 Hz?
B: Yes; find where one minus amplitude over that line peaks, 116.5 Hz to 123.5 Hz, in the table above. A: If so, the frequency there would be 117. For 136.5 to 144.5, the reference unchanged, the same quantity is 140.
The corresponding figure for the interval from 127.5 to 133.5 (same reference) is 133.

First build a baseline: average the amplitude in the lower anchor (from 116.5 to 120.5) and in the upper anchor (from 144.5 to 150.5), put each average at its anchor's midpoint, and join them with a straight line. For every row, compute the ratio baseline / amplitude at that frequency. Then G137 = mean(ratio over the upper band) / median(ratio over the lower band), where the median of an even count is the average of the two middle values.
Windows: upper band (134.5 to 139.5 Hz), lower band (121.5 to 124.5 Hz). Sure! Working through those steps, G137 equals 1.02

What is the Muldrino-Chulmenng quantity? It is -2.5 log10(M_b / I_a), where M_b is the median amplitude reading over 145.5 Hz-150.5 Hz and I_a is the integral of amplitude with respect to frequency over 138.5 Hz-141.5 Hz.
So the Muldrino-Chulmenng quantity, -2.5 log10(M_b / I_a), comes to 1.21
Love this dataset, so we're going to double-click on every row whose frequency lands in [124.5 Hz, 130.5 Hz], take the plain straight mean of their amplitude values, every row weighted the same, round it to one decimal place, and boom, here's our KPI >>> 25.0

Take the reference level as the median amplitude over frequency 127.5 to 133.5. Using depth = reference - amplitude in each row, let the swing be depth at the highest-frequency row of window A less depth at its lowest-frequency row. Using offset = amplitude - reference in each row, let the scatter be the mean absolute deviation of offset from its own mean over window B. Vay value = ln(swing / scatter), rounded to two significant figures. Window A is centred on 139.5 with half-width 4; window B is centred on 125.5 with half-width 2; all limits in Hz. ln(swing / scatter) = 0.47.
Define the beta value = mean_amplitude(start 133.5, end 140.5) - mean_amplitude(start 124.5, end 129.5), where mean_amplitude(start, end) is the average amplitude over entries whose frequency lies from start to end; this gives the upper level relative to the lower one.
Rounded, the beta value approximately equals -1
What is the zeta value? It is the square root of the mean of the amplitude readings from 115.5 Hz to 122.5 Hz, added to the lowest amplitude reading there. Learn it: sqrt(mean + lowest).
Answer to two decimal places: 6.33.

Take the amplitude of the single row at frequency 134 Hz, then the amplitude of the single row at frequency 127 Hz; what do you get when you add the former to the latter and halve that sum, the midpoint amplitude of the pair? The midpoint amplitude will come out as 24.2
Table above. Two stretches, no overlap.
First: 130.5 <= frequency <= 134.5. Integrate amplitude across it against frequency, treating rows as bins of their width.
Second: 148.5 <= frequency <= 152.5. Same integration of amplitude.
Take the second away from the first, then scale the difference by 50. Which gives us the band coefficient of 161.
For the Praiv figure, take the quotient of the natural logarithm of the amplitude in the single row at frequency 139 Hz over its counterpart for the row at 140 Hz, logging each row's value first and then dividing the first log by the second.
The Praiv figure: 1.01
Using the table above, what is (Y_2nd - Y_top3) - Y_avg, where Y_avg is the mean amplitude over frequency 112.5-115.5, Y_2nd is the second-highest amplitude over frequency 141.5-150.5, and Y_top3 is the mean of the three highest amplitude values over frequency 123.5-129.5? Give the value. -19.6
